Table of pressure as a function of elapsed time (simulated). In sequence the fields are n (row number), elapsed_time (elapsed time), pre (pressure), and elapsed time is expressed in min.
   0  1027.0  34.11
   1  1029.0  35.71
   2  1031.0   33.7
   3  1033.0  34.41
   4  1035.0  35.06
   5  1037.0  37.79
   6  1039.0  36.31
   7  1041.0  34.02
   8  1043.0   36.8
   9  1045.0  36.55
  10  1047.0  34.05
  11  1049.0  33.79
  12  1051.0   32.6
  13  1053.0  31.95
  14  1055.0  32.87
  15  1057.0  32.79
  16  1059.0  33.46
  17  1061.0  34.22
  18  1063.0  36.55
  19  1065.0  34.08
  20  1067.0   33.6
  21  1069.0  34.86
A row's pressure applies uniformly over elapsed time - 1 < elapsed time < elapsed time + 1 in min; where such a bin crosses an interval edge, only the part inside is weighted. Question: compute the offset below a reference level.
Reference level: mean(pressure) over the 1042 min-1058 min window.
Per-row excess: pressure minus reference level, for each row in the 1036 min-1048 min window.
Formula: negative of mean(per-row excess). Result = -2.0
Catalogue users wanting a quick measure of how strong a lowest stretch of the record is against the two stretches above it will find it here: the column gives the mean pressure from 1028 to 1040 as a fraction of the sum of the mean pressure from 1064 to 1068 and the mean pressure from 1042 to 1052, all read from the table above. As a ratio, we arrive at 0.517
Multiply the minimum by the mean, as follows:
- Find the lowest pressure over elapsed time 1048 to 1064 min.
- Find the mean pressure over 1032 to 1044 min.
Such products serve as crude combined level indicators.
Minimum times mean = 1142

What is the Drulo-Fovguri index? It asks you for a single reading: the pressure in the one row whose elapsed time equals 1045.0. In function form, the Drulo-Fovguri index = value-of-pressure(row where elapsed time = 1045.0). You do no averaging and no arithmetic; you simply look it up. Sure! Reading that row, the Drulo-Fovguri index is 36.55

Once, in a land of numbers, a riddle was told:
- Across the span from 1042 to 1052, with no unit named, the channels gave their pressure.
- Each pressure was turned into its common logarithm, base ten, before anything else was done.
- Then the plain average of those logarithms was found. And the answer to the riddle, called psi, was 1.54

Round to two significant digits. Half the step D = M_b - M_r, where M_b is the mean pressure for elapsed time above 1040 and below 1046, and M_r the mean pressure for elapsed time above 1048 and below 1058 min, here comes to 1.5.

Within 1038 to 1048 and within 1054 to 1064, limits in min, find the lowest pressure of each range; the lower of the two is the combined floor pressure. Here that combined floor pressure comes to 32.8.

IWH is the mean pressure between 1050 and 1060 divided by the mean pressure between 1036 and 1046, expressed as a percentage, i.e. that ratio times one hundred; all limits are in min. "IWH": 90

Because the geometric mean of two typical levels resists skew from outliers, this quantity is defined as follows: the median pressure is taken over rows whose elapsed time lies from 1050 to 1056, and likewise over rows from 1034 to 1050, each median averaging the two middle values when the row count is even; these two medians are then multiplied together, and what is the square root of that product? 34.11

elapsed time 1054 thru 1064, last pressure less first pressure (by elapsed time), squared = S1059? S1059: 13.5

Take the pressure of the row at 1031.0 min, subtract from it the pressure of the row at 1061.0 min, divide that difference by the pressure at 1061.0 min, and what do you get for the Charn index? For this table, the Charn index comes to -0.02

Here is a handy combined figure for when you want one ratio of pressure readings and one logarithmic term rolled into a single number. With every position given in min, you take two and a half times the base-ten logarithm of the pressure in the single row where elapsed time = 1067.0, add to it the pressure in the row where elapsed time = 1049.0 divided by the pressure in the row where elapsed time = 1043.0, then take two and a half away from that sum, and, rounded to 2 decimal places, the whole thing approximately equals 2.23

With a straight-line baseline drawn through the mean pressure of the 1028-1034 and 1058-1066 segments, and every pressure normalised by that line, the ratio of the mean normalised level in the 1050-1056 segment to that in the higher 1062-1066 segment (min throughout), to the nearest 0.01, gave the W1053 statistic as 0.92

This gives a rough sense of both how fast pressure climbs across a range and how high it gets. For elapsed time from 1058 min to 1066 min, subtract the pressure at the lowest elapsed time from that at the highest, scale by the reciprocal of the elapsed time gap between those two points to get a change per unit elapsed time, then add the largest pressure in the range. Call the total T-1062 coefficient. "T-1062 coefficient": 36.7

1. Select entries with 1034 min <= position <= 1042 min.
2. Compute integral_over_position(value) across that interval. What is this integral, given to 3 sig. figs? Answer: 286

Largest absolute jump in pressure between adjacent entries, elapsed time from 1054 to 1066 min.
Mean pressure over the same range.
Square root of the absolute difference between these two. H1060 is 5.61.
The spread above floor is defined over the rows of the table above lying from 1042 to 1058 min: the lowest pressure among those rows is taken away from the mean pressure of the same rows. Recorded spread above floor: 2.0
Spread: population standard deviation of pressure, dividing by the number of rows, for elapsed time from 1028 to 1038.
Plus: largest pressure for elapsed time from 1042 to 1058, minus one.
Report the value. 37.2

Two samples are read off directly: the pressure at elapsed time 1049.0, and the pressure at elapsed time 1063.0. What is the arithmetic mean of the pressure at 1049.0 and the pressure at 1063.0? 35.2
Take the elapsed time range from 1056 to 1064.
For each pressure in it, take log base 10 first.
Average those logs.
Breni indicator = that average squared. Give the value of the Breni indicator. 2.354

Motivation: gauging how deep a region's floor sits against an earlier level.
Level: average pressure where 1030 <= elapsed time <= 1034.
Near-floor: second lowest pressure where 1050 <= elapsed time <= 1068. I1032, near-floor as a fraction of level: 0.96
